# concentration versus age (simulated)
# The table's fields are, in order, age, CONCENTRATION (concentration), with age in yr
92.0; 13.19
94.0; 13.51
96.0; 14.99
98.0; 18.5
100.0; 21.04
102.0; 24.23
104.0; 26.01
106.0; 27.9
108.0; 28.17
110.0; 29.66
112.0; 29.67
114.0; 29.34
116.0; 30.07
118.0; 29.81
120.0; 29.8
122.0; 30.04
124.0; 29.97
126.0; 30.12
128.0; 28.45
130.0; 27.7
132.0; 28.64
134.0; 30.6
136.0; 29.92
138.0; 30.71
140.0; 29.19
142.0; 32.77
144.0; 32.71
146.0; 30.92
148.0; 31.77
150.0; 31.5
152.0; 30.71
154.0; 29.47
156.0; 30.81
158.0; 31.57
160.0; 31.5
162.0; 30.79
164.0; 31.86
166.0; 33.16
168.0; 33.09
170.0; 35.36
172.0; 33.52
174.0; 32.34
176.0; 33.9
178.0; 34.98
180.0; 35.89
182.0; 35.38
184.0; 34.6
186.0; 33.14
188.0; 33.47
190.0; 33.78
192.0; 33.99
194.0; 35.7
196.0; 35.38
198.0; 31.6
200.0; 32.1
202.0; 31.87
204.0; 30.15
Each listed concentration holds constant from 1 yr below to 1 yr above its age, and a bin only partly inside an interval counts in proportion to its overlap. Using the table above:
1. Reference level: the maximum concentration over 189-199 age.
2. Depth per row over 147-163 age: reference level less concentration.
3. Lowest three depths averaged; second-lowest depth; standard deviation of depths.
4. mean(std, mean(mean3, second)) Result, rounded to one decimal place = 2.4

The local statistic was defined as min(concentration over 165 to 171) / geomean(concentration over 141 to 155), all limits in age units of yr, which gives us 1.05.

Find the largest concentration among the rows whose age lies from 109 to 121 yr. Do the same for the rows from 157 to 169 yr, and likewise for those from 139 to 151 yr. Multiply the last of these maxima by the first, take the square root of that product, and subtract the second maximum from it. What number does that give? -1.8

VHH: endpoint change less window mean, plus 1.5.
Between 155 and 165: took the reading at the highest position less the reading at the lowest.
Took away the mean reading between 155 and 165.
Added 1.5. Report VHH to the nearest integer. -29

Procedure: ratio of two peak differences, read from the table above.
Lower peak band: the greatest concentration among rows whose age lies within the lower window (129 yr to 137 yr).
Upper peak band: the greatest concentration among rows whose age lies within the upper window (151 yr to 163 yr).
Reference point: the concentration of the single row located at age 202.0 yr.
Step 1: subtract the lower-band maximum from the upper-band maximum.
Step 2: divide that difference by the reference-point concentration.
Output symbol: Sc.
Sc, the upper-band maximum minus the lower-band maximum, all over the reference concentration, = 0.03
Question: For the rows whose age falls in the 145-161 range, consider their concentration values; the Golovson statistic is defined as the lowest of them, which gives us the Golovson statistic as 29.47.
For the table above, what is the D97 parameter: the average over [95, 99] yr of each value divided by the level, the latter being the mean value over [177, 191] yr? 0.49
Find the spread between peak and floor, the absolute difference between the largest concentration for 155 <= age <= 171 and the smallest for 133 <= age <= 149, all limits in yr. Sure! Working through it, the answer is 6.2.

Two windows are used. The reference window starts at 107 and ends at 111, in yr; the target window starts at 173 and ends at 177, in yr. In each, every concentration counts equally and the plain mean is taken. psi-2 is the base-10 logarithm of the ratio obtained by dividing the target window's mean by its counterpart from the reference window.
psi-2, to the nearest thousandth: 0.059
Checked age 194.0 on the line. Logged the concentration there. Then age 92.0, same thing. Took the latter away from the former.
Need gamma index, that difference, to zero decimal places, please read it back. 23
